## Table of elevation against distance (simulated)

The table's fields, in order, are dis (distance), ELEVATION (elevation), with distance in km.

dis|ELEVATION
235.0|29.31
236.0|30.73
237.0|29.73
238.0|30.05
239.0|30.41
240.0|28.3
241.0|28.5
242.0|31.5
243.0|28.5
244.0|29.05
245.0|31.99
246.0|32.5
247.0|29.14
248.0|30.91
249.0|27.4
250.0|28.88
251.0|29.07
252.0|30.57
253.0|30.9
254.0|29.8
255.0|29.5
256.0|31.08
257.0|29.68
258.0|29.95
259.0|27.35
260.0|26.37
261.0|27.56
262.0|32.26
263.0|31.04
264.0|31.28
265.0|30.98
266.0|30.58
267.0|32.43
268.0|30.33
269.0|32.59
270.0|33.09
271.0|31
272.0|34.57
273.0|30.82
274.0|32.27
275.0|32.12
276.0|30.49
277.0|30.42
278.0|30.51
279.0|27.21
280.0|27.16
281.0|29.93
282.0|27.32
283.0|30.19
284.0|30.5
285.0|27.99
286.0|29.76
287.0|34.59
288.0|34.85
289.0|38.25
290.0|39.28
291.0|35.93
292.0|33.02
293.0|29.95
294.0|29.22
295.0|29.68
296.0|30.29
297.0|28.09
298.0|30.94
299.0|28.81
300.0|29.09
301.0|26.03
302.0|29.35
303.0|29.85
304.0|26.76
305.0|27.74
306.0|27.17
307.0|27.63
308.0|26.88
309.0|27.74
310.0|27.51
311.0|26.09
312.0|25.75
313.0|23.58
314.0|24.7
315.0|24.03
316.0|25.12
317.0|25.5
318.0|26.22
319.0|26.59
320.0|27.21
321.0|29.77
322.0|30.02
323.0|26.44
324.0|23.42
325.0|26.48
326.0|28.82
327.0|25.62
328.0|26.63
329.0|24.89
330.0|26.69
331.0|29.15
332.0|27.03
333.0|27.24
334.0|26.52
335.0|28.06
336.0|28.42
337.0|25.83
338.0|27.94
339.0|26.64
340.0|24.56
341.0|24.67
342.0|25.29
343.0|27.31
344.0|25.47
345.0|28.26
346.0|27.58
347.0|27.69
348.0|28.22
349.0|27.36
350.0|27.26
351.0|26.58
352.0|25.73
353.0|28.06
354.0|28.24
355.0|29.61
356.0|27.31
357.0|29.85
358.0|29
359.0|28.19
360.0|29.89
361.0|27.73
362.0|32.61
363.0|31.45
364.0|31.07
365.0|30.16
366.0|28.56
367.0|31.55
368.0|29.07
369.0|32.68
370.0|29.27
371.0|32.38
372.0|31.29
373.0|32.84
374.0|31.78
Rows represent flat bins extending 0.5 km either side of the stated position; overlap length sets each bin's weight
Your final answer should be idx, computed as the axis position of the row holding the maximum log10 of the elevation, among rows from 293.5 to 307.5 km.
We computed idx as 298.0 km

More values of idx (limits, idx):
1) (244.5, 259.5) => 246.0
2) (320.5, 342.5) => 322.0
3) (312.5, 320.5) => 320.0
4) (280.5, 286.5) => 284.0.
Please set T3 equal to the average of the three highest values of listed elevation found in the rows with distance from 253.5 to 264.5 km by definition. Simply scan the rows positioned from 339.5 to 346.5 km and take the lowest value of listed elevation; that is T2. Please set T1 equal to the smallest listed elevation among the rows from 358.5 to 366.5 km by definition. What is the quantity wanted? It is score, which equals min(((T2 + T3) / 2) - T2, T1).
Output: 3.5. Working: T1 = 27.73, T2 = 24.56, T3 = 31.5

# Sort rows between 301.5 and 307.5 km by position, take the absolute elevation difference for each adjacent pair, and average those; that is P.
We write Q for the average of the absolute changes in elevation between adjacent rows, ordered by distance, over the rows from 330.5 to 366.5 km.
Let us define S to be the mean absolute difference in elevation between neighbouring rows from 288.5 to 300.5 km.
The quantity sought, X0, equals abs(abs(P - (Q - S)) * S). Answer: 2.8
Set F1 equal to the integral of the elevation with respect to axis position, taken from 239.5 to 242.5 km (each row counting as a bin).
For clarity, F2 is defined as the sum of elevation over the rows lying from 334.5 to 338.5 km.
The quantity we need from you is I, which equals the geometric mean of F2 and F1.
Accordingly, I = 99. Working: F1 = 88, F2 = 110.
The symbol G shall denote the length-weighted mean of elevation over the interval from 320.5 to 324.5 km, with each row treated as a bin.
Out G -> 27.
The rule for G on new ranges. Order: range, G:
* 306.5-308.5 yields 27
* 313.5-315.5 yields 24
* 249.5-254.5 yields 30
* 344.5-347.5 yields 28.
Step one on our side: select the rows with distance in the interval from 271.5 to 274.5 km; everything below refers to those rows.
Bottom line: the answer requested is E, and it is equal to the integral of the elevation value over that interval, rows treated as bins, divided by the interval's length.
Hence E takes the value 33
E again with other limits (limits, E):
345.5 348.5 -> 28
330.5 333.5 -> 28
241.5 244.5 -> 30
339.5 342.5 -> 25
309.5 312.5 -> 26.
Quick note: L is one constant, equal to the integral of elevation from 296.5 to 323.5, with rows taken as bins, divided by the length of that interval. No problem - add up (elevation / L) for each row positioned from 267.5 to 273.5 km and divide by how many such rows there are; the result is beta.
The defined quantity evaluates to 1.18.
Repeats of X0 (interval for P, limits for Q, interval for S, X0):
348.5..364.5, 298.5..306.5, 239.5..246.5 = 2.6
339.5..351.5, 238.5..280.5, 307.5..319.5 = 0.2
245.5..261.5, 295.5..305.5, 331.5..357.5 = 0.8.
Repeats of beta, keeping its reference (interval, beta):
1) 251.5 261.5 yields 1.08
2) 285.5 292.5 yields 1.29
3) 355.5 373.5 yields 1.11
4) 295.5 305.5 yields 1.05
